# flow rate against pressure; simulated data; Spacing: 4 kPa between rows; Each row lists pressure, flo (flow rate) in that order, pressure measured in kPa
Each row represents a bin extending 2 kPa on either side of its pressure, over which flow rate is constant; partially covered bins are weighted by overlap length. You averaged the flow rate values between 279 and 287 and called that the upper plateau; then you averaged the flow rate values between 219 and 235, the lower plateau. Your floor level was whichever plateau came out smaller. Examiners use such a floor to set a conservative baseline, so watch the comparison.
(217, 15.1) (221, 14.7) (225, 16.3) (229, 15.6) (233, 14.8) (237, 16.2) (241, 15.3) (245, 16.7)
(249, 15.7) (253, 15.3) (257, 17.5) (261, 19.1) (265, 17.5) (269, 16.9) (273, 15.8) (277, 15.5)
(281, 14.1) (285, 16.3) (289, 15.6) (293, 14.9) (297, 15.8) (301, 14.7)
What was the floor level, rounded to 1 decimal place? 15.2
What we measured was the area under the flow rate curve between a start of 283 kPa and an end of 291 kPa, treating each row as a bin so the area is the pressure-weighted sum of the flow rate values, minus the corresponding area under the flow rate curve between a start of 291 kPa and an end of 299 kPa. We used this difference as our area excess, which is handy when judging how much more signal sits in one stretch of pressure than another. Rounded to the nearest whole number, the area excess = 5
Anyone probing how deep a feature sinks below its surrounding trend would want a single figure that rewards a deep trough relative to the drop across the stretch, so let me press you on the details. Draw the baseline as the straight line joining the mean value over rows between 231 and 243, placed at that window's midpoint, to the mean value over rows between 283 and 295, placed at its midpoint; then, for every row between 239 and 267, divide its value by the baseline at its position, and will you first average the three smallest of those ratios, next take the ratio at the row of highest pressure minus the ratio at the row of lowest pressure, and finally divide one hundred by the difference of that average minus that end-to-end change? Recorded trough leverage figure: 116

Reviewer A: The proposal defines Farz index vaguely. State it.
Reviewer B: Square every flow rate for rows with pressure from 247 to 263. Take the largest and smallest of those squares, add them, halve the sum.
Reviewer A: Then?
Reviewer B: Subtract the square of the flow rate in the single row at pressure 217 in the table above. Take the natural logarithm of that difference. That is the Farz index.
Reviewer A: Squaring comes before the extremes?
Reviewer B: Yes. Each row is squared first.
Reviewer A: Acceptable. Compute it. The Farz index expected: 4.3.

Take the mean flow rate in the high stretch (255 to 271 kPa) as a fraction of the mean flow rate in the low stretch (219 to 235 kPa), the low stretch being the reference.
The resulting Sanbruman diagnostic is 1.16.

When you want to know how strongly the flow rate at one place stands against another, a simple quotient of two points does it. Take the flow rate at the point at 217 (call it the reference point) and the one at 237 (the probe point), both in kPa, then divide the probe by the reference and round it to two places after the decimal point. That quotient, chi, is 1.07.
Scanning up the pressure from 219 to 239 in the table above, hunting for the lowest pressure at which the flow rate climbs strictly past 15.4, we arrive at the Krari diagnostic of 225 kPa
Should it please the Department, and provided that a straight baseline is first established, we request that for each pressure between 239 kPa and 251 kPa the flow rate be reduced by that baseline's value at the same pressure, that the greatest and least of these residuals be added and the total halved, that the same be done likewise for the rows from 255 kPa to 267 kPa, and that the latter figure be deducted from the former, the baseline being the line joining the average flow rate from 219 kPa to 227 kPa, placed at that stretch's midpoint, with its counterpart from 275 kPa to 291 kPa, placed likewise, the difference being -2.3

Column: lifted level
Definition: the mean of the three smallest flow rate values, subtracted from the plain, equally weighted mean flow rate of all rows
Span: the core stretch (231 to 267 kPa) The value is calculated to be 1.32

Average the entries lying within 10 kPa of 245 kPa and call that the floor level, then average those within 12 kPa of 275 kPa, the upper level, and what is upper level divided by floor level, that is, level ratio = 1.01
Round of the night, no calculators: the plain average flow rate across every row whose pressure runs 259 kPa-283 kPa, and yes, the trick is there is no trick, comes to 16.5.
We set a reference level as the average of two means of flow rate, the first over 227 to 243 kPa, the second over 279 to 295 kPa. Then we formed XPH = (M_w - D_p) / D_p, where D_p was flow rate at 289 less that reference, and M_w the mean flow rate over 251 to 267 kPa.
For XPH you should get 68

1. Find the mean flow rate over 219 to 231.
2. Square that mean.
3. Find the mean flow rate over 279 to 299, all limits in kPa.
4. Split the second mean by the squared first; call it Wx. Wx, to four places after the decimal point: 0.0636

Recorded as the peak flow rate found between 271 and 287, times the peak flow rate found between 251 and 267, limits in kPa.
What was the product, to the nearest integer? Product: 311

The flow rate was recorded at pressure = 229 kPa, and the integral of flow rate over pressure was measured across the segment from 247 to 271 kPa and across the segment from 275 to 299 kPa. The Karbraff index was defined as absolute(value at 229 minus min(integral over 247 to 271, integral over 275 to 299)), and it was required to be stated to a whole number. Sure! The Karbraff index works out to 353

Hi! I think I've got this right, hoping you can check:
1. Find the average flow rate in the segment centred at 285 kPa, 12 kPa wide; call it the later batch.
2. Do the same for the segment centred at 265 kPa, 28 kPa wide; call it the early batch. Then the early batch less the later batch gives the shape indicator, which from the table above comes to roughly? 1.5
